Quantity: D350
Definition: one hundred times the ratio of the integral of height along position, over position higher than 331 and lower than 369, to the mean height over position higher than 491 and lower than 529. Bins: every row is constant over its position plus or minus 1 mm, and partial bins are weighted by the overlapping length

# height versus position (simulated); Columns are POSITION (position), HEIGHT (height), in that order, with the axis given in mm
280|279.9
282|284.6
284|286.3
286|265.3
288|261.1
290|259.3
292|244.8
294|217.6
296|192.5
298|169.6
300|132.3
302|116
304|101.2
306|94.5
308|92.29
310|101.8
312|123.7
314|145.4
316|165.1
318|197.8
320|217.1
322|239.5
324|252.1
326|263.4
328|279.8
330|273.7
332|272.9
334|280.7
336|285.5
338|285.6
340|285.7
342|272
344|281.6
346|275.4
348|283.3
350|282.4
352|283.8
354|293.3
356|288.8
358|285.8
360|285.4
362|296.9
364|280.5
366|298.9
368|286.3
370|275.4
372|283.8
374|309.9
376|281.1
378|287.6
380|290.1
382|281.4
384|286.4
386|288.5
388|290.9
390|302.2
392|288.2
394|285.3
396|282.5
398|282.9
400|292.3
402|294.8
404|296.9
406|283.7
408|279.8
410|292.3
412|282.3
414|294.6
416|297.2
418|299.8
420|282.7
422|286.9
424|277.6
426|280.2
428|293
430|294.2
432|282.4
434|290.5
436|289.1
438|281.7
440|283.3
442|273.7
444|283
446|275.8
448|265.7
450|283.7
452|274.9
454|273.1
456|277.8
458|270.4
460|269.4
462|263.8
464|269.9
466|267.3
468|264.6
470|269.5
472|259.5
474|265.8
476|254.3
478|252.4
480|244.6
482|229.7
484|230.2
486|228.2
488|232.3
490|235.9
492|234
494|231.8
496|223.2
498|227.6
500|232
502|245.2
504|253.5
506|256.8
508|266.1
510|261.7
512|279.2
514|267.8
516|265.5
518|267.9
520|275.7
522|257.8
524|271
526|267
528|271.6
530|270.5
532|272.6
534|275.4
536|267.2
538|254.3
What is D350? 4230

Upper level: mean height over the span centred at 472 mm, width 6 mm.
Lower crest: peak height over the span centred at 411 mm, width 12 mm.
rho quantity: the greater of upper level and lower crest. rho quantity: 297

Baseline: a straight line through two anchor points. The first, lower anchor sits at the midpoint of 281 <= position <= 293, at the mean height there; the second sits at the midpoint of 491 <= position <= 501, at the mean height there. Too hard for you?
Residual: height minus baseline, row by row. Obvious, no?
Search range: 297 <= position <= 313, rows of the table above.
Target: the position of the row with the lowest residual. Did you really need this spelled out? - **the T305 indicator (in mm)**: 308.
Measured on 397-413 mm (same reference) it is 408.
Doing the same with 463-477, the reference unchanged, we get 476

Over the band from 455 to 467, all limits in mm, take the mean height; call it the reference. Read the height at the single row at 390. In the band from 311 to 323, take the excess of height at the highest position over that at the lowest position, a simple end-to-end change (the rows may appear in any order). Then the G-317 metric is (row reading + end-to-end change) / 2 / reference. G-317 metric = 0.77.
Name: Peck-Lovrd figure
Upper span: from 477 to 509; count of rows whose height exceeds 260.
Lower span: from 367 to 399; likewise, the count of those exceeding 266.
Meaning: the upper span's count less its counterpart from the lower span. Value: -15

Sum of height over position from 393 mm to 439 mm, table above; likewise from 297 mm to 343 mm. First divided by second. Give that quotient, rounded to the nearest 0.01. 1.42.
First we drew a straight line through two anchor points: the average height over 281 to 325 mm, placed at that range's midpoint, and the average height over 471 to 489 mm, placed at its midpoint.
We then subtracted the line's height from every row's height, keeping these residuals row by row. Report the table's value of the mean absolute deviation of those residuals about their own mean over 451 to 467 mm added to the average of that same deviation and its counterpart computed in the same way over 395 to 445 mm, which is 11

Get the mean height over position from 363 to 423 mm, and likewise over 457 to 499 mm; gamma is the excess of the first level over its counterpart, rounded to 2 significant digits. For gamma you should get 40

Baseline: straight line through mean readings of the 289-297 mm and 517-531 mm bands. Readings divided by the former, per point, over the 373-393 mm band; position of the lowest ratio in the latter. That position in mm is 382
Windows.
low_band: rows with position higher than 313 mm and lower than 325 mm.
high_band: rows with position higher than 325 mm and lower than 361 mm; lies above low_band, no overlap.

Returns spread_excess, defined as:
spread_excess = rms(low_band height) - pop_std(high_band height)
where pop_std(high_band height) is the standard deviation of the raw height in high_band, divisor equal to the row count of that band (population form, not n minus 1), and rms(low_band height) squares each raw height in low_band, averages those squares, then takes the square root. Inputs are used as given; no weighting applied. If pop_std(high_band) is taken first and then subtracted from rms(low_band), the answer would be 199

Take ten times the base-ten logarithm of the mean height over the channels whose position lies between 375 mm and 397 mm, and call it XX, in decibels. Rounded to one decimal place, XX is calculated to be 24.6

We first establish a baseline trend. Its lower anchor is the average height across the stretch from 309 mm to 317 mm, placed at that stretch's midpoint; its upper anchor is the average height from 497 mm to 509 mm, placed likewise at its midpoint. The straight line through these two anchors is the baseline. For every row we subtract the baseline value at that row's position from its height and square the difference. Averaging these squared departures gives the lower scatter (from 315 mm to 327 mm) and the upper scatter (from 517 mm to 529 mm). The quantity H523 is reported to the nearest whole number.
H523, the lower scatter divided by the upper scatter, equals 62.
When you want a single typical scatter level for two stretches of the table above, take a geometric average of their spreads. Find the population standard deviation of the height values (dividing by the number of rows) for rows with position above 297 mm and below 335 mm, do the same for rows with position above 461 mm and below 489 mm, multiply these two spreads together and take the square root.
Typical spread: 33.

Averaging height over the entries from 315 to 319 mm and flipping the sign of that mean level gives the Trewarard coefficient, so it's -181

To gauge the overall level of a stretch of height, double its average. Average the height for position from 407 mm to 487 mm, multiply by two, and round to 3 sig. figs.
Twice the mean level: 547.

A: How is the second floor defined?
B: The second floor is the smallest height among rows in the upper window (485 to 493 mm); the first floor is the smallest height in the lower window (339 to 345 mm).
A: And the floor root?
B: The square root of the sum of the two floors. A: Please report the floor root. 22.4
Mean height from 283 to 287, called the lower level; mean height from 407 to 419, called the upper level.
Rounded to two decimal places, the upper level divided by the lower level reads 1.06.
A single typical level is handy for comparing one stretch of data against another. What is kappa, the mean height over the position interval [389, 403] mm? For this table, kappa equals 290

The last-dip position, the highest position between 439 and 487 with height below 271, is 486 mm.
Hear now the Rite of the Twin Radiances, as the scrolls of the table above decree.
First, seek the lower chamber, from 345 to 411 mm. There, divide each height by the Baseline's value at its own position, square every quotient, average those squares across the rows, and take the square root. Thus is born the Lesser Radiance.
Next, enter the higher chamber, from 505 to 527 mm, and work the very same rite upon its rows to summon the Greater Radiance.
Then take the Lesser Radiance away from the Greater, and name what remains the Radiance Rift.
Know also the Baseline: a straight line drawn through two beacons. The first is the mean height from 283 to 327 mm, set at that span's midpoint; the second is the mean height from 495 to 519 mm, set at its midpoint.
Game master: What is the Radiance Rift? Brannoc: -0.3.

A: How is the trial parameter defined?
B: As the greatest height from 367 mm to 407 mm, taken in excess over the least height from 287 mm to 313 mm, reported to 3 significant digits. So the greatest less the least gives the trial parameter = 218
